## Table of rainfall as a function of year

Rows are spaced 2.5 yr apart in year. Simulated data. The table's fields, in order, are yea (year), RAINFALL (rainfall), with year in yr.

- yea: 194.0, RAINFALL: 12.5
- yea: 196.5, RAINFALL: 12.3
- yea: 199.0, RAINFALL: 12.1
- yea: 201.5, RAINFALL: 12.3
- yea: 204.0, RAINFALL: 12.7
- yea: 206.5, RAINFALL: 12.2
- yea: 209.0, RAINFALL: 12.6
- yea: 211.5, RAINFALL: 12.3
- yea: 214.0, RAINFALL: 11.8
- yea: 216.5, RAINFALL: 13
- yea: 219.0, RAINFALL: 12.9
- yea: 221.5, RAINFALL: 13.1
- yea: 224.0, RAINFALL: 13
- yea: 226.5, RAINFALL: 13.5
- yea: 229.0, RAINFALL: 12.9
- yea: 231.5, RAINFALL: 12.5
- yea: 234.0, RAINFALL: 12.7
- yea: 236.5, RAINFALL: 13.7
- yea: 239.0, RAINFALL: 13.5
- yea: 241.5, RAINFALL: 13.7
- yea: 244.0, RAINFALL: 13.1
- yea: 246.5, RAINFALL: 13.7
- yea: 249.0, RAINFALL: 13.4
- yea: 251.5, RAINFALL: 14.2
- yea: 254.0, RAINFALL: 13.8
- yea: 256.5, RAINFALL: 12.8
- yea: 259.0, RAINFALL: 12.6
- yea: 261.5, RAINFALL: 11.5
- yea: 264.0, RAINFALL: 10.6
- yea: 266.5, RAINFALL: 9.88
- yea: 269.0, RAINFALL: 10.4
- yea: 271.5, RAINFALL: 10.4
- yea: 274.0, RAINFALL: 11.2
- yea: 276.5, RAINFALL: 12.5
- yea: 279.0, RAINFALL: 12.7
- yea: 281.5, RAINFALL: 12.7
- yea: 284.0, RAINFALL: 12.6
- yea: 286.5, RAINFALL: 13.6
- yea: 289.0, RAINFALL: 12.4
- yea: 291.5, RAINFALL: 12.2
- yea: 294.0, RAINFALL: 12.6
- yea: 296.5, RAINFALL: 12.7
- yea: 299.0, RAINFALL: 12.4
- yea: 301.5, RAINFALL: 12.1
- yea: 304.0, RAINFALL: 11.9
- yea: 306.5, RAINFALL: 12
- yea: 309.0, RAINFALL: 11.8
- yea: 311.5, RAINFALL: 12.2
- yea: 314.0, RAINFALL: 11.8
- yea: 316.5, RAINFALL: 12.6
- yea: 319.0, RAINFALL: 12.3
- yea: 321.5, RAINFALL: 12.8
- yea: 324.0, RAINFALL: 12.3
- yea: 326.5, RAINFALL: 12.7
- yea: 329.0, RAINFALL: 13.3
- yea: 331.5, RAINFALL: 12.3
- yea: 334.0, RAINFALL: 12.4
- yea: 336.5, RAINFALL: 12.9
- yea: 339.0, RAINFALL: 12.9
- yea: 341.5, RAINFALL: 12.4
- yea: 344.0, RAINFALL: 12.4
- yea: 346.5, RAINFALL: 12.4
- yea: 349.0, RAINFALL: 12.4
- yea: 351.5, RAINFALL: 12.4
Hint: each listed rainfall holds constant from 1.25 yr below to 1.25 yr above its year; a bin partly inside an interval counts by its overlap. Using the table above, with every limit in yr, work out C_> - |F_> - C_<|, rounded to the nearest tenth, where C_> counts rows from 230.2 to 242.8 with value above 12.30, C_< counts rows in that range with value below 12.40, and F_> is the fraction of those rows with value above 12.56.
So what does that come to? 4.2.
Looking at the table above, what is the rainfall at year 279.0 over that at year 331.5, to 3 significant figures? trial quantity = 1.03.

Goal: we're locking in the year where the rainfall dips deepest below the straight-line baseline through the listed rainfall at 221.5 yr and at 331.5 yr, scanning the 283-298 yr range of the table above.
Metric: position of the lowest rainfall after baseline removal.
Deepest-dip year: 291.5 yr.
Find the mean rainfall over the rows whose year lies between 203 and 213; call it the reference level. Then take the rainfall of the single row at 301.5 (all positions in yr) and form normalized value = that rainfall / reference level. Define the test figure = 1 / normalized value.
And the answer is 1.03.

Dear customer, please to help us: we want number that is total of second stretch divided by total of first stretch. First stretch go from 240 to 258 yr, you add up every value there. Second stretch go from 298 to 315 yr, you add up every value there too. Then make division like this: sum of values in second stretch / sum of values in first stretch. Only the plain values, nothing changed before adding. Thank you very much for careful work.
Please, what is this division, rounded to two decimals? 0.89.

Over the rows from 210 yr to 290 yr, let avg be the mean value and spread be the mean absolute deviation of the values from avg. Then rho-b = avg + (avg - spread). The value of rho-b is 24.4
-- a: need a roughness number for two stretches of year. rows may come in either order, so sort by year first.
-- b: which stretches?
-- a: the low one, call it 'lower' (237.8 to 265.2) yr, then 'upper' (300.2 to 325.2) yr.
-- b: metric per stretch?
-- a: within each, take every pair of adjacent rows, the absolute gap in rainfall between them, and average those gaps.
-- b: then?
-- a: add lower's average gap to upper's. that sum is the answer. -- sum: 0.99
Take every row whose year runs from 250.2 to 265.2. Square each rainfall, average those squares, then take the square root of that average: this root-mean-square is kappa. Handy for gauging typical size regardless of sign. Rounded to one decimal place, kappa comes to 12.6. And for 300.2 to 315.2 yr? 12.0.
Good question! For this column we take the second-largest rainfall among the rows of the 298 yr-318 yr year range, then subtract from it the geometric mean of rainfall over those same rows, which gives 0.3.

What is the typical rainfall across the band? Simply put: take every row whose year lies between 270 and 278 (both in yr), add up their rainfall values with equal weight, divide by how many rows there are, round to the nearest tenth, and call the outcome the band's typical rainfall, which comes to 11.4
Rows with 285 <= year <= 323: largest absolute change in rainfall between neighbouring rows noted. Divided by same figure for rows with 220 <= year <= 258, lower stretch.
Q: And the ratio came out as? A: 1.20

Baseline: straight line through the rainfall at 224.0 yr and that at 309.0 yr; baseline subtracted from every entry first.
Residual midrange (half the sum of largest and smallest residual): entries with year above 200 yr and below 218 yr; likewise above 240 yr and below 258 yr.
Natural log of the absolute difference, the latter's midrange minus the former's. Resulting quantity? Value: 0.5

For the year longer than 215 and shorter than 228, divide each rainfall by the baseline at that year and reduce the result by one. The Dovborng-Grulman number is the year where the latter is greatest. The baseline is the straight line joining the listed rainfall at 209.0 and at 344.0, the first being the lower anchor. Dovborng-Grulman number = 226.5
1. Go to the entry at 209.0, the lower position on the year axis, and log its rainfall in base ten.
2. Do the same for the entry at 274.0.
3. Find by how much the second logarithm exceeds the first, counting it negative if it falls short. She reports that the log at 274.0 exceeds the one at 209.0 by -0.051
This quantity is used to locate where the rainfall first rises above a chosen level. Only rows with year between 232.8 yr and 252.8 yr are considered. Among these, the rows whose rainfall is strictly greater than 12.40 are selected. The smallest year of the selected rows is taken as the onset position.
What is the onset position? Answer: 234.0 yr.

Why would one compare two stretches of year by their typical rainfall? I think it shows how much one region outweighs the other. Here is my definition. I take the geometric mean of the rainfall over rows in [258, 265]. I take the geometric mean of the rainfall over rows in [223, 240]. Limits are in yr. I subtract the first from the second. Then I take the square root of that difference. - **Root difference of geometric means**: 1.3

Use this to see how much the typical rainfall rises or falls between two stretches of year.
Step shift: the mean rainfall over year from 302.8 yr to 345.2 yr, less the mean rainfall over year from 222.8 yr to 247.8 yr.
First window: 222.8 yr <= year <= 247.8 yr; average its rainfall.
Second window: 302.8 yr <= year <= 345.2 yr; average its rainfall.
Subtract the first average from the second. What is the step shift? -0.82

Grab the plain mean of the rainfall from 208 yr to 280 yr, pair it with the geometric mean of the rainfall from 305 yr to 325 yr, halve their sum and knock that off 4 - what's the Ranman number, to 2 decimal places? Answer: -8.39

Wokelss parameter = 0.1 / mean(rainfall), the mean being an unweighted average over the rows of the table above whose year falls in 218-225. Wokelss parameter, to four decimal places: 0.0077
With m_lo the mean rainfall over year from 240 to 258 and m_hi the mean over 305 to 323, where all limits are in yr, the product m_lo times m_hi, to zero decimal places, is 165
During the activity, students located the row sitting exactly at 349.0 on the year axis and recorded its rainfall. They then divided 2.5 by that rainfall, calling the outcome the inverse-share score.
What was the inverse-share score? 0.202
